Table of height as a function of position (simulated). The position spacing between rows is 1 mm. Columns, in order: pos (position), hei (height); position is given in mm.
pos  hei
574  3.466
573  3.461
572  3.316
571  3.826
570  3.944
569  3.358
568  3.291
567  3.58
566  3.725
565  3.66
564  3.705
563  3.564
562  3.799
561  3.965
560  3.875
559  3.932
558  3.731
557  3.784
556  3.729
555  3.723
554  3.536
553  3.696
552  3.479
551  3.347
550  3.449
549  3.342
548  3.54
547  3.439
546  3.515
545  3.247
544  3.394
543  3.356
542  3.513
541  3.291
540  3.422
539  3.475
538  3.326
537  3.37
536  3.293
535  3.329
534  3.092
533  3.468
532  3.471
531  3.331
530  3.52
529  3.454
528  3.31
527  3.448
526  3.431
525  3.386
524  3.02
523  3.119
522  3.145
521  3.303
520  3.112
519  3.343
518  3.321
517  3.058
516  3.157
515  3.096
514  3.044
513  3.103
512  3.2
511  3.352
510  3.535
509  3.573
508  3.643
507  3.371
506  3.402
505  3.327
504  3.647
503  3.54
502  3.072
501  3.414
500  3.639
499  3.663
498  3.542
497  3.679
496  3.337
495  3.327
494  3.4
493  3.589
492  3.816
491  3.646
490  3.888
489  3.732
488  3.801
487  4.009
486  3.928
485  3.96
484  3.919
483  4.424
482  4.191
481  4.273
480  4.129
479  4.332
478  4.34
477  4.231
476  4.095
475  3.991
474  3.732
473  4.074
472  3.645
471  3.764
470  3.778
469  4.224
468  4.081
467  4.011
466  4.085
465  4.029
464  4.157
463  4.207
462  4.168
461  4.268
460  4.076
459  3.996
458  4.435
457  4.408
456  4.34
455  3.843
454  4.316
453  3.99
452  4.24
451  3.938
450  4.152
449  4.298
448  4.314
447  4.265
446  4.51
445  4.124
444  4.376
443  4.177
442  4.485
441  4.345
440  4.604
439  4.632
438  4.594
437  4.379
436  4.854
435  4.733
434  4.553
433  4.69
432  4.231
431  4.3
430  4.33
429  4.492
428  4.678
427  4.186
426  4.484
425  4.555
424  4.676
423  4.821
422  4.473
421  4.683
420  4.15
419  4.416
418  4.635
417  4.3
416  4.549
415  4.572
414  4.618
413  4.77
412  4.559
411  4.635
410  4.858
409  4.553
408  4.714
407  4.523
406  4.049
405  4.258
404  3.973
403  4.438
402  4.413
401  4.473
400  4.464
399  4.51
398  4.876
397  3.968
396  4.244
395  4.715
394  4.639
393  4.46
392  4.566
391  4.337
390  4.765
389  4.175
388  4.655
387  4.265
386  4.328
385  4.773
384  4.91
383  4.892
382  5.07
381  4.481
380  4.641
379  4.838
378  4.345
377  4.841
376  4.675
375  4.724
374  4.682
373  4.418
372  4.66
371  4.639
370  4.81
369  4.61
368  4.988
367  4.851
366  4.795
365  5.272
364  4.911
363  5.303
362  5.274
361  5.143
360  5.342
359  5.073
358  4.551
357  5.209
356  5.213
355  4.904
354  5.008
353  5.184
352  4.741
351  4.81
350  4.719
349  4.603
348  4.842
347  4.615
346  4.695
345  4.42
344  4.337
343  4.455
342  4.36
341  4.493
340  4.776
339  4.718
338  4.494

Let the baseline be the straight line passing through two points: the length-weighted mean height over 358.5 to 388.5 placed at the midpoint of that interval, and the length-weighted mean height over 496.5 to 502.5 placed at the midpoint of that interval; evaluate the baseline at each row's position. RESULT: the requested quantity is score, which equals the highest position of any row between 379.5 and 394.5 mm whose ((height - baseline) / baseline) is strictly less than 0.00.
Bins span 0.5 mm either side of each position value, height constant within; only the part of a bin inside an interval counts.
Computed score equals 393 mm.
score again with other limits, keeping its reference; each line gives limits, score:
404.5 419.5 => 417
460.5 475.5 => 474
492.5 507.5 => 507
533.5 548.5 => 534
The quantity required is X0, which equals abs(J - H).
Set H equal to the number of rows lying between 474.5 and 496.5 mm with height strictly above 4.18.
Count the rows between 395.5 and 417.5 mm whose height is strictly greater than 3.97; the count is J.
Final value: 15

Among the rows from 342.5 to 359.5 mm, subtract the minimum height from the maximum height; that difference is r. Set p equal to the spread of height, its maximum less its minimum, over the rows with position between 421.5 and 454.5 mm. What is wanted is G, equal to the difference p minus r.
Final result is 0.04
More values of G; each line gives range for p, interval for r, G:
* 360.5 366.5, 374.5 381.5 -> 0.01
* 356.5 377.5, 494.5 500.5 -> 0.57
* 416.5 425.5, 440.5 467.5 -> 0.00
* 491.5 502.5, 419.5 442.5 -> 0.04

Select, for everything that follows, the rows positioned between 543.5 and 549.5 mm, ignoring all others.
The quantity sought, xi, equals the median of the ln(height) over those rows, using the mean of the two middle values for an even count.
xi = 1.23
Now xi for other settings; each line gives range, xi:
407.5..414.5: 1.53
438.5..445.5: 1.48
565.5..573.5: 1.26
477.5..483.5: 1.46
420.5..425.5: 1.54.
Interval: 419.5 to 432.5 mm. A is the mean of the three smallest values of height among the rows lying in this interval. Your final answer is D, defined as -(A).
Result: -4.19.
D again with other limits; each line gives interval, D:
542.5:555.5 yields -3.31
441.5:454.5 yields -4.02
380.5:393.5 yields -4.26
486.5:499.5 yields -3.35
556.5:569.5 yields -3.40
